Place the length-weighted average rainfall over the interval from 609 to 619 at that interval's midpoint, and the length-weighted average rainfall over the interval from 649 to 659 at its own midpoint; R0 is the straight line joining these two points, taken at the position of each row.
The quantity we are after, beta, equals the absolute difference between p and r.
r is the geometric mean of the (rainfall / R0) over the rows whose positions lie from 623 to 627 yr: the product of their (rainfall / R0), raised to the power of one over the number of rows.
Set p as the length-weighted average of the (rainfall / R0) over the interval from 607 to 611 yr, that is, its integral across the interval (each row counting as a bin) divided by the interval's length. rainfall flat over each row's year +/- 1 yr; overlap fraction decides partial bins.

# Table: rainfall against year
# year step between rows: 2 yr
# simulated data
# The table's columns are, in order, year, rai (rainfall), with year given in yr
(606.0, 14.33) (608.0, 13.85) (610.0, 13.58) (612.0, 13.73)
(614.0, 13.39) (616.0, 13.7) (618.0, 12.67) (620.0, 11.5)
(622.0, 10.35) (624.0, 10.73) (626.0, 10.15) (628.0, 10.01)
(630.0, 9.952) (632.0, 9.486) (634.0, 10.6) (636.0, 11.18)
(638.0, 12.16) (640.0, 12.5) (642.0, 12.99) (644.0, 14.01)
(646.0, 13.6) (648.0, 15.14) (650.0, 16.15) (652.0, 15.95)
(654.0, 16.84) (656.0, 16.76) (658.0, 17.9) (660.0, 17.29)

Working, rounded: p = 1.06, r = 0.73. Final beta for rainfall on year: 0.33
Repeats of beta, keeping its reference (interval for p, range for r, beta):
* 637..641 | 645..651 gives 0.12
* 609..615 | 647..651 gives 0.07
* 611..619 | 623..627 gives 0.26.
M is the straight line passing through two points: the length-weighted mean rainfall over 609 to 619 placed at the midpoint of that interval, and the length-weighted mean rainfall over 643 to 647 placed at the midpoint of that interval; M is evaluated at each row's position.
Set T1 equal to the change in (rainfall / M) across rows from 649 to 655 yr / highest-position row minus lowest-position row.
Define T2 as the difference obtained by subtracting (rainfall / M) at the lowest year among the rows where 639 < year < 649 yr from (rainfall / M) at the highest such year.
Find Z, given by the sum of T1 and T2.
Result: 0.23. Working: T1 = 0.0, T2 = 0.18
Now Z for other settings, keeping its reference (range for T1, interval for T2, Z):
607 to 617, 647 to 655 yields 0.10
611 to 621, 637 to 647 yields -0.08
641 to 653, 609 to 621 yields 0.04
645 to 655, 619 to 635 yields 0.15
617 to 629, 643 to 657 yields -0.02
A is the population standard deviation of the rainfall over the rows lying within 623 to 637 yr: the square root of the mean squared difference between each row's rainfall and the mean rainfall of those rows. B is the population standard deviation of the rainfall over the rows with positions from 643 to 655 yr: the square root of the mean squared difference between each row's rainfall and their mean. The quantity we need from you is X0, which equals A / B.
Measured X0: 0.5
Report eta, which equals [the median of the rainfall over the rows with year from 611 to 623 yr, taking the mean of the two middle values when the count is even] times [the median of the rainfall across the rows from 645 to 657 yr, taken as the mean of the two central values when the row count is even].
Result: 209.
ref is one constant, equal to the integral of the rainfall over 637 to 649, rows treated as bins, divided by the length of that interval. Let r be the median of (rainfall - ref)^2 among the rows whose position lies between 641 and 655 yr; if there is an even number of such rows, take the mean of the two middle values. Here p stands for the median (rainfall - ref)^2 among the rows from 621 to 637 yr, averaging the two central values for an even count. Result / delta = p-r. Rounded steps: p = 10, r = 3.0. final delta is 7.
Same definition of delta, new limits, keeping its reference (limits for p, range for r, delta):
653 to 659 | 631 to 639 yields 5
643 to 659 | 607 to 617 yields 7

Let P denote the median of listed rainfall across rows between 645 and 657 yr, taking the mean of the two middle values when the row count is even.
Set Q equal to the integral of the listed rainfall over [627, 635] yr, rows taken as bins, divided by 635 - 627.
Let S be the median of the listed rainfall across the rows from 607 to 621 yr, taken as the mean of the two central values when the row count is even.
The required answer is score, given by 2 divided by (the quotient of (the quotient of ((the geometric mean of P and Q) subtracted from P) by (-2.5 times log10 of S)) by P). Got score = -27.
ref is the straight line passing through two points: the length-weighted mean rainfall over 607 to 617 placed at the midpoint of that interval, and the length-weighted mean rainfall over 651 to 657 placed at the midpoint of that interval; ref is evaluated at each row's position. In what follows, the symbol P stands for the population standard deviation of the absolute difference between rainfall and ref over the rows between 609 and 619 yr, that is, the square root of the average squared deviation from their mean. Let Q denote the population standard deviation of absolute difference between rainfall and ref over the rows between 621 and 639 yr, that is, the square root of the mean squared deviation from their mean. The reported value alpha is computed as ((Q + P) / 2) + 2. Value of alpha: 2.6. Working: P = 0.5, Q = 0.64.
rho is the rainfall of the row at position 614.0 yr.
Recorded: 13.39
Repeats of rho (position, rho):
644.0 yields 14.01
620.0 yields 11.5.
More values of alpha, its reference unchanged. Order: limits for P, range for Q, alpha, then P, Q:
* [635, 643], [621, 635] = 2.5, 0.5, 0.55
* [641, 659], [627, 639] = 2.8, 0.9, 0.70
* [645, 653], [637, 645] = 2.7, 0.9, 0.55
